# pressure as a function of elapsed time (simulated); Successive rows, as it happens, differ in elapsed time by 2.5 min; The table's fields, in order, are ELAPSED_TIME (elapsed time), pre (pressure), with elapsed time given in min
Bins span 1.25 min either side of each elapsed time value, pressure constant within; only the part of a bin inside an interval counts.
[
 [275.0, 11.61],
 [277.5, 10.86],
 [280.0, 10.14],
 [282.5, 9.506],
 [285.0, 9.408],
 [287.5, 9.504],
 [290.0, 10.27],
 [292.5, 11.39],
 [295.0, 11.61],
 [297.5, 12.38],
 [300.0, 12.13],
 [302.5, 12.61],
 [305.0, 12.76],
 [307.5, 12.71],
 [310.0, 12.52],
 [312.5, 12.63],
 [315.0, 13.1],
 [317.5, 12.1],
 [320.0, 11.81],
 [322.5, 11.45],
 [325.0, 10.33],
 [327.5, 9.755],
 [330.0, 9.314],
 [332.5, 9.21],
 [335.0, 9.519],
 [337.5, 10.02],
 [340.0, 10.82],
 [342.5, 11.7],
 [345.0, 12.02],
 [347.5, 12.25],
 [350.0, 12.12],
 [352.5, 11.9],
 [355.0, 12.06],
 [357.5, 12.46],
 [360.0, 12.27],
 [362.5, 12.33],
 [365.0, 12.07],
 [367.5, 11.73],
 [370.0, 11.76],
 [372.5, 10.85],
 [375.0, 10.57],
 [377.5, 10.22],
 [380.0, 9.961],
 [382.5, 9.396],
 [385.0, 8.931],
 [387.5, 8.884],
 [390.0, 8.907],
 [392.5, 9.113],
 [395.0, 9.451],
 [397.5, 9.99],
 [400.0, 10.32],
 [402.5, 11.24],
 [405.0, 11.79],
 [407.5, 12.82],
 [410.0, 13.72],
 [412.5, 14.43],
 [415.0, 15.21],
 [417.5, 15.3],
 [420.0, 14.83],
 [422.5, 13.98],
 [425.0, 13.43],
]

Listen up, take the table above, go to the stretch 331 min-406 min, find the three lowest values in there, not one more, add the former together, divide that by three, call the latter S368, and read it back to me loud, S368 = 8.9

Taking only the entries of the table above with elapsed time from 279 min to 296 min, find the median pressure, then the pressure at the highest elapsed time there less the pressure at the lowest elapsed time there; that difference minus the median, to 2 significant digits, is -8.7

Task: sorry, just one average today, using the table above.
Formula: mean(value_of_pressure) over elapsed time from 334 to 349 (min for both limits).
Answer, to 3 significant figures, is 11.1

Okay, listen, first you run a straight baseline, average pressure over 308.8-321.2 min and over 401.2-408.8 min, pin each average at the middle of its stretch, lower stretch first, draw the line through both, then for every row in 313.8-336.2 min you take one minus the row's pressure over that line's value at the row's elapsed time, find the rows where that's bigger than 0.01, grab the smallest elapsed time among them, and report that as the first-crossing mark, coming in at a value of 317.5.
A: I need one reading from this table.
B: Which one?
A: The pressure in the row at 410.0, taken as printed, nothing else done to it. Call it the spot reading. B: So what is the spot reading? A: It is 13.72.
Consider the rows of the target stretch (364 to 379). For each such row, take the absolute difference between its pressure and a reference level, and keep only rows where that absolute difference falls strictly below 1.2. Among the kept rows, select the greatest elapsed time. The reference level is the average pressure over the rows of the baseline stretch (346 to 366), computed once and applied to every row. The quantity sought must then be 370.0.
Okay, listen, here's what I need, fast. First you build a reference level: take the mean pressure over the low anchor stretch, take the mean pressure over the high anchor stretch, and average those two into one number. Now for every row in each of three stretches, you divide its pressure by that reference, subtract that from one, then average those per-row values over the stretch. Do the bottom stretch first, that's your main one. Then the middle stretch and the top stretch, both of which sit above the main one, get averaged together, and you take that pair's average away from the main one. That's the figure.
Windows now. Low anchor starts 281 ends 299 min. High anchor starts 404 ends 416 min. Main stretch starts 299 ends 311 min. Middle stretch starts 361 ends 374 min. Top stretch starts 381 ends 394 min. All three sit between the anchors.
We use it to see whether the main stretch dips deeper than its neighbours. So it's -0.178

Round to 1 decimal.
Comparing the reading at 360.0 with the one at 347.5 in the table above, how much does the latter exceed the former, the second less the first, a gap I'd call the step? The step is 0.0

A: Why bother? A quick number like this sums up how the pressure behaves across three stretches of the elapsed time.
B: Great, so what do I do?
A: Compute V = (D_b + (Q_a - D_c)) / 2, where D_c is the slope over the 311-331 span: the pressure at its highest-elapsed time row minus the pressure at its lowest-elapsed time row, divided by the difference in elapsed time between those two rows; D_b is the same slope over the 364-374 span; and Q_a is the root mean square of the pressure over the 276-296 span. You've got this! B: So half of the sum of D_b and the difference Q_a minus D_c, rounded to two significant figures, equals 5.2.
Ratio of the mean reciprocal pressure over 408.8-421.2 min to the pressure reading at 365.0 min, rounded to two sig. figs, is 0.0056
